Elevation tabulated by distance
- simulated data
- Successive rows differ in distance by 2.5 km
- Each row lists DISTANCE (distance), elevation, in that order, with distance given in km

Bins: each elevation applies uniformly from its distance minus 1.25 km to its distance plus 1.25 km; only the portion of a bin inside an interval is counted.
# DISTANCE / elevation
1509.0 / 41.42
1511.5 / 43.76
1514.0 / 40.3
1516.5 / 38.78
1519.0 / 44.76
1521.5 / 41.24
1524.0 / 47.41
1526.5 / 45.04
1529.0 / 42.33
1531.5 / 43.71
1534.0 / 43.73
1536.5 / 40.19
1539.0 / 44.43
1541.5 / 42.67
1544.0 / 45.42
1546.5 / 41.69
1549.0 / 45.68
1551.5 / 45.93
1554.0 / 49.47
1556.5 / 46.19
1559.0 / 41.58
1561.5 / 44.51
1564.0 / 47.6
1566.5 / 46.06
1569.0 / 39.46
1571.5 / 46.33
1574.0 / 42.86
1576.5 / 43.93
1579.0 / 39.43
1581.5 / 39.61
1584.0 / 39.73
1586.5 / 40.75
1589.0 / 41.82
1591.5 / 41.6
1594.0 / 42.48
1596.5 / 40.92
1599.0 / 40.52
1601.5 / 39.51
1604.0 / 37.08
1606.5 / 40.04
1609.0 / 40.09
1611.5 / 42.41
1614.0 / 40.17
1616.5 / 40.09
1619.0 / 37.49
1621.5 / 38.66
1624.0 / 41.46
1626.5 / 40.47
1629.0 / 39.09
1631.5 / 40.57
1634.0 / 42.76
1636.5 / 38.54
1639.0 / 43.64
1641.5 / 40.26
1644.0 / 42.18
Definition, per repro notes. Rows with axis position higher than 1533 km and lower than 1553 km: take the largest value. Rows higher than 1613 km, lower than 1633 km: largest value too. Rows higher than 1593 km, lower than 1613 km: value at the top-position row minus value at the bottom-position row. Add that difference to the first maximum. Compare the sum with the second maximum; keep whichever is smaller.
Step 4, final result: 41.5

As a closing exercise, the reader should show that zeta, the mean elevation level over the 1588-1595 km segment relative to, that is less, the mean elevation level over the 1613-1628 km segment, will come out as 2.2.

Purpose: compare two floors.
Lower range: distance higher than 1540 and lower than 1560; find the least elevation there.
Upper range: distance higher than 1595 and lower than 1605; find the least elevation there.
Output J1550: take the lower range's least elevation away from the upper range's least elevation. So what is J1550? -4.5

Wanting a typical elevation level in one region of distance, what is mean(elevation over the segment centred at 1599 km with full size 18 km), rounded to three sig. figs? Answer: 40.3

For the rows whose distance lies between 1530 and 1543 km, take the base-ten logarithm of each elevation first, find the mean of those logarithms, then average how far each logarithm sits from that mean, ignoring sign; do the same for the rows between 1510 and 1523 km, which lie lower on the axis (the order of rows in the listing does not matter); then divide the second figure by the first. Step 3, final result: 1.7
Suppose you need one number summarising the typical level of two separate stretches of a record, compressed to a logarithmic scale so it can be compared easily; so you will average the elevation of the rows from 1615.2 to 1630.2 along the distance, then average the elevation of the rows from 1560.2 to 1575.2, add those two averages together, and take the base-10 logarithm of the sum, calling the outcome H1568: 1.92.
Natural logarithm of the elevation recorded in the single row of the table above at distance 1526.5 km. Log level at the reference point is 3.81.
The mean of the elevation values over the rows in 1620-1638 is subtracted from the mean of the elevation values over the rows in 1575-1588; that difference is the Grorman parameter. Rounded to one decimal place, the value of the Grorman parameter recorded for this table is 0.5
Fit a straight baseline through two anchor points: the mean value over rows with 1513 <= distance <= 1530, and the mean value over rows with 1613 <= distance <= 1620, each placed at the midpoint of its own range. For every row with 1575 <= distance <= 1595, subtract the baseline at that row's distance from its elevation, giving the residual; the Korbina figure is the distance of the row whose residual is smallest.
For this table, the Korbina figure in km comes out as 1579.0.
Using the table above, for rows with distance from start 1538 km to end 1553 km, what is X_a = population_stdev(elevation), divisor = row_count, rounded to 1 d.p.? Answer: 1.6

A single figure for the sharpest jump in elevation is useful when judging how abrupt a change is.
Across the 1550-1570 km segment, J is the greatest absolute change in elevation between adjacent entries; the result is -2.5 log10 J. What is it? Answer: -2.0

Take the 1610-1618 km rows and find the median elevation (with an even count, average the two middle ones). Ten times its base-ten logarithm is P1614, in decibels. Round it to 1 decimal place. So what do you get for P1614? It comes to 16.0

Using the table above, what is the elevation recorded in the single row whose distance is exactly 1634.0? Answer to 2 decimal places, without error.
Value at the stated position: 42.76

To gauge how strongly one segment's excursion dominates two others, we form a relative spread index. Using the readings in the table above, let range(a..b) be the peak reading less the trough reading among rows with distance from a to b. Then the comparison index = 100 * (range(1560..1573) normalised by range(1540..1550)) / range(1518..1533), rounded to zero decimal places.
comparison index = 33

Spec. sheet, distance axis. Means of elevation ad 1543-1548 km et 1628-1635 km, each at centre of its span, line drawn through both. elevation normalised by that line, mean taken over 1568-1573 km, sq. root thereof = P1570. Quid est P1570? 1.00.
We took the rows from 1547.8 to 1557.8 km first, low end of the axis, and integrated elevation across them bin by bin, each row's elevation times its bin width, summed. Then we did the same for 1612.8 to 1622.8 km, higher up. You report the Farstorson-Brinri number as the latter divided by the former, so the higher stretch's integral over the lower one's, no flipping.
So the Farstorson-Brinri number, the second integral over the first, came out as 0.84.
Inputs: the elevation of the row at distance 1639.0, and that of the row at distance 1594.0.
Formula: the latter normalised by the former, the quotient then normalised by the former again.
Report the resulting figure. 0.0223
